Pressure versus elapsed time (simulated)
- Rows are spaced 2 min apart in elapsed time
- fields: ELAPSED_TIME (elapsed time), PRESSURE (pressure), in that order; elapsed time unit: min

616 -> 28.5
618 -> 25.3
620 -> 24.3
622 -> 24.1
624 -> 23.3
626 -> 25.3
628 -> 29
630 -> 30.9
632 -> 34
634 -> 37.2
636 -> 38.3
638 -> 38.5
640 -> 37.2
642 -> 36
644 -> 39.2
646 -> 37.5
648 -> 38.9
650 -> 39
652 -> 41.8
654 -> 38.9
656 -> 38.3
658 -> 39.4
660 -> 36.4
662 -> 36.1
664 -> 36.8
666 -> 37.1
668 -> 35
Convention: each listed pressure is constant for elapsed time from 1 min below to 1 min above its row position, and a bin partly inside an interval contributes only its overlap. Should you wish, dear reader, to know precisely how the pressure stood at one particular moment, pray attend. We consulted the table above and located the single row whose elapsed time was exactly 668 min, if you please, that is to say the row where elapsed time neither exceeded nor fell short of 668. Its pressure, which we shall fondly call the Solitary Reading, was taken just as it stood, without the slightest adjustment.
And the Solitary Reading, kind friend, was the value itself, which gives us 35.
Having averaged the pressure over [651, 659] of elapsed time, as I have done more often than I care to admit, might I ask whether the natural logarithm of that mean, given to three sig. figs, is 3.68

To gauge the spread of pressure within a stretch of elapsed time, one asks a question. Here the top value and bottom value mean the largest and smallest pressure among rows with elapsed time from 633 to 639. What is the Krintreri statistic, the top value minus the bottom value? 1.3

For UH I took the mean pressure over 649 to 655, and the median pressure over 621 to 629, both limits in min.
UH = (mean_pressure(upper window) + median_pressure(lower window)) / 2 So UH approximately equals 32.3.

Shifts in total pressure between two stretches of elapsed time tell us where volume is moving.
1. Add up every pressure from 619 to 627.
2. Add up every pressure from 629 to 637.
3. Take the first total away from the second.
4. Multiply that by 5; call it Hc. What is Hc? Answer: 217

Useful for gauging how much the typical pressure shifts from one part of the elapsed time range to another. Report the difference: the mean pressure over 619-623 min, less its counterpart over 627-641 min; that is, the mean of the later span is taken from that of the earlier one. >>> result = -11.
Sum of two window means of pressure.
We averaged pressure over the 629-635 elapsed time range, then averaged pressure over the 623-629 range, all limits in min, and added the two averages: 59.9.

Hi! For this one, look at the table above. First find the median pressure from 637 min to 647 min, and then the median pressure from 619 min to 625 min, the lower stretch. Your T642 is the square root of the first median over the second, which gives 1.25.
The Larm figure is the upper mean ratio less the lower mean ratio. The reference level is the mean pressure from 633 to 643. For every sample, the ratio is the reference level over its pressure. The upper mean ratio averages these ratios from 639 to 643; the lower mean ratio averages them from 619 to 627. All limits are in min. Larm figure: -0.5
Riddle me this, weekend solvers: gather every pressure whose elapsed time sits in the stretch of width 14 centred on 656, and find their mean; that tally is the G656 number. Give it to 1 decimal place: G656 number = 38.6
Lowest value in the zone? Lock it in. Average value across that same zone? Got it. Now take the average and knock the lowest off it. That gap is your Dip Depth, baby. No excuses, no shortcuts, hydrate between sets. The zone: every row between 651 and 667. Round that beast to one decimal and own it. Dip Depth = 2.0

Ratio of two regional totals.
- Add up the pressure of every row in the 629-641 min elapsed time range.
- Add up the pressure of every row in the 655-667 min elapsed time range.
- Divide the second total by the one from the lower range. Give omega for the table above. 1.04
